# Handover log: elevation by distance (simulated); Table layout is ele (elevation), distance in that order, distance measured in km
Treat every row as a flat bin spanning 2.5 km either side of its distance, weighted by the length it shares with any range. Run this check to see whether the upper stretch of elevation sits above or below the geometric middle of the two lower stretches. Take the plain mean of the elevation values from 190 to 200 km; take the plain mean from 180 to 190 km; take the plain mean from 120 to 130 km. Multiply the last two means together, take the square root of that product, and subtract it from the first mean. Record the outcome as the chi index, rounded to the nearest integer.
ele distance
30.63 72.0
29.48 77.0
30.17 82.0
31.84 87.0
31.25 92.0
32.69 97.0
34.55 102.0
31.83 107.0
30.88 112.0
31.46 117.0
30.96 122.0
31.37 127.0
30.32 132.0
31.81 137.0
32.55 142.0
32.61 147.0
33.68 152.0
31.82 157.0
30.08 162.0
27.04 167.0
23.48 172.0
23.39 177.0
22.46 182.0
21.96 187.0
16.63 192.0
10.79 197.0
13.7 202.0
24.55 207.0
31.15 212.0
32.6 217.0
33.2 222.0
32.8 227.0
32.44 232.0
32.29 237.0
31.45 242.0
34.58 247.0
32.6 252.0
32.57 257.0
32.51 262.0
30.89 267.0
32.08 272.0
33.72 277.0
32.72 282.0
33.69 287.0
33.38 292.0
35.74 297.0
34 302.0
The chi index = -13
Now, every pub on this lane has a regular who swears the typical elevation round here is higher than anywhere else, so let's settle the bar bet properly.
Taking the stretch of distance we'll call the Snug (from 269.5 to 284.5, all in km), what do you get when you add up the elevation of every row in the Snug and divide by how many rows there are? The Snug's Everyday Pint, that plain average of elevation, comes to 32.8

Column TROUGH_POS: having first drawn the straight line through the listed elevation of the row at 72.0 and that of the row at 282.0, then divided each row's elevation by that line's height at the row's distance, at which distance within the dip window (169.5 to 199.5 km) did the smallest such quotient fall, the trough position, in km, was 197.0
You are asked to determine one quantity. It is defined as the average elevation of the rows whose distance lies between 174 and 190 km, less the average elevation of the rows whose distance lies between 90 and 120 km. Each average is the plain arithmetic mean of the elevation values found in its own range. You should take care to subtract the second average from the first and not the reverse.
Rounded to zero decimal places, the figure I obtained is -10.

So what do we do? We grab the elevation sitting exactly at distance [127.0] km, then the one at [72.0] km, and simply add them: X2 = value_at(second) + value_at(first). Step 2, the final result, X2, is 62.0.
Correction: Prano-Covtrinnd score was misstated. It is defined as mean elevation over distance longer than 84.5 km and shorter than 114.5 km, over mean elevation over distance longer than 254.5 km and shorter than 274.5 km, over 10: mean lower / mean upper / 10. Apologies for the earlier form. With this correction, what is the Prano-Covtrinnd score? 0.101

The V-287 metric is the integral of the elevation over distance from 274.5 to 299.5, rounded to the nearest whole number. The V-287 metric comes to 846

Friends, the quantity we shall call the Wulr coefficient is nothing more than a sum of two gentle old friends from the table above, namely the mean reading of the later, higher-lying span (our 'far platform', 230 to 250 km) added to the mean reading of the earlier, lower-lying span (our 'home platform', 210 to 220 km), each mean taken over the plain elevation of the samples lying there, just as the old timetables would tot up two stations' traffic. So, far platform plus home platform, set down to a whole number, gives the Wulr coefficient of 65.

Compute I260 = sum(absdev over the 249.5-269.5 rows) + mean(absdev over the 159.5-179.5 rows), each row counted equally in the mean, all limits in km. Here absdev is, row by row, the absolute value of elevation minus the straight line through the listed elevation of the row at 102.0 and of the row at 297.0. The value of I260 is 22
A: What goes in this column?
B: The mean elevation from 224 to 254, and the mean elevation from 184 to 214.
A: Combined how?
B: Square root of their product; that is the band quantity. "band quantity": 25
